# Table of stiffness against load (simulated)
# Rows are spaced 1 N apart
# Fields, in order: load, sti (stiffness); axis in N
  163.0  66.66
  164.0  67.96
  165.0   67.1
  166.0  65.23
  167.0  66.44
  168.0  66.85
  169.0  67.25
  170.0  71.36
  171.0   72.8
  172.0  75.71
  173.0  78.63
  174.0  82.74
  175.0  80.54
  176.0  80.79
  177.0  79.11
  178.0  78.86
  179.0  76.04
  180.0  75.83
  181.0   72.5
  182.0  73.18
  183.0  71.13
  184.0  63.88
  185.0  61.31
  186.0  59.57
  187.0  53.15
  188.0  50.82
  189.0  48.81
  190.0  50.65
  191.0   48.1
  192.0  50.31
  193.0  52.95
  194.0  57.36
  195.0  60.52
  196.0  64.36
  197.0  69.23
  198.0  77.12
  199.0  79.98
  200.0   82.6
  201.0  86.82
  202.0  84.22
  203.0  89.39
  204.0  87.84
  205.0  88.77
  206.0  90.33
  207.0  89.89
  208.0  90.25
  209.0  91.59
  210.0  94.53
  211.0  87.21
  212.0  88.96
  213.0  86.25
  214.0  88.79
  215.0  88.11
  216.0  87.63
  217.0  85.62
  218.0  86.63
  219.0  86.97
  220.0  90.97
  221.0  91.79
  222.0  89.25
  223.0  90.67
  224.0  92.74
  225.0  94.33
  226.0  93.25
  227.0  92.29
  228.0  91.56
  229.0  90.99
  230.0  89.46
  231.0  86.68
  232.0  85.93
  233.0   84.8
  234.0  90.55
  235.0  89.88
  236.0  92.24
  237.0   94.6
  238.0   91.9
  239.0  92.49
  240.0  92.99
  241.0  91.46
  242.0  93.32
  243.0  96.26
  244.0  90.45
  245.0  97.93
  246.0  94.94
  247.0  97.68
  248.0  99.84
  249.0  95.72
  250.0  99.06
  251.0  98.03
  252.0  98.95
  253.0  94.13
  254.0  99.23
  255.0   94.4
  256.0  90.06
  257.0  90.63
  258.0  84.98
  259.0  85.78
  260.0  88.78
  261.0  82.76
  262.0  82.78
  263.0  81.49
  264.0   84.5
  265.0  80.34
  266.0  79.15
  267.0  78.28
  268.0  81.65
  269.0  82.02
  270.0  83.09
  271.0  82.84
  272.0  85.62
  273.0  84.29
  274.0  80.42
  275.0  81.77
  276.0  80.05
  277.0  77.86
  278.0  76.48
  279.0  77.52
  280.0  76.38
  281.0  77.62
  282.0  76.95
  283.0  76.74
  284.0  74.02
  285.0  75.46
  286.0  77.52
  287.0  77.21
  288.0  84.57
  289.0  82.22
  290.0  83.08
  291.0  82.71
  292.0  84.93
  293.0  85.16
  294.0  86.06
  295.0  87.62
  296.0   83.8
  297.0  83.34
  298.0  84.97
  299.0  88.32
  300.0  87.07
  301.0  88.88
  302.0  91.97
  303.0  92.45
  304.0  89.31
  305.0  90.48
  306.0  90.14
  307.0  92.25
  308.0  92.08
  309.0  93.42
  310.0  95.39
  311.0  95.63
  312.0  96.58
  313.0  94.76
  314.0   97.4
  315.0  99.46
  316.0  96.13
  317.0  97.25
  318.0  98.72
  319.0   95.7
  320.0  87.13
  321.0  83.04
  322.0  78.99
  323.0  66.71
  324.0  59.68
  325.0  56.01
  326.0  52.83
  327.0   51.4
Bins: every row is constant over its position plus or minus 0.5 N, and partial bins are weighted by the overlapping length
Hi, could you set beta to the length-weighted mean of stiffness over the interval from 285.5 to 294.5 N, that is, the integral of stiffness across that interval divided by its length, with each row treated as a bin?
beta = 82.6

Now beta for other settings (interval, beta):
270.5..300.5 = 81.4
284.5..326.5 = 85.9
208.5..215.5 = 89.3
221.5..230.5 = 91.6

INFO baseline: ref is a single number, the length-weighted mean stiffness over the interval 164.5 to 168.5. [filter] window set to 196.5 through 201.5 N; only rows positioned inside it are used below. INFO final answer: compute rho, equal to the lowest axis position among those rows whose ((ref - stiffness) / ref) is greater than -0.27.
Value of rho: 197.0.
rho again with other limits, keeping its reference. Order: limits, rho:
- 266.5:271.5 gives 267.0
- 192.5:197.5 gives 193.0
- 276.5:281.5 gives 277.0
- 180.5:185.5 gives 181.0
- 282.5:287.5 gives 283.0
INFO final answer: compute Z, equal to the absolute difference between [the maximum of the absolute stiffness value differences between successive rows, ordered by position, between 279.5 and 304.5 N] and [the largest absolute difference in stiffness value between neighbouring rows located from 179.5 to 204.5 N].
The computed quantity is 0.5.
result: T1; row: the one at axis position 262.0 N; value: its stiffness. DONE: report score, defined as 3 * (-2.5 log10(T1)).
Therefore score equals -14.4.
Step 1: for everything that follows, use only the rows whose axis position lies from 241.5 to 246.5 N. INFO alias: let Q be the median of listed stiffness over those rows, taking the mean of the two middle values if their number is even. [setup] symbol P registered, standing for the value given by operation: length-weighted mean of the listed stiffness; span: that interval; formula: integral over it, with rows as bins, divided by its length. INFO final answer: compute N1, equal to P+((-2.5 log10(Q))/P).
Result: 94.5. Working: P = 95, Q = 95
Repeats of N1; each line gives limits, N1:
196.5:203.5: 81.3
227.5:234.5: 88.5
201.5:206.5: 88.1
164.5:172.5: 69.0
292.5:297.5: 85.1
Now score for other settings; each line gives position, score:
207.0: -14.7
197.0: -13.8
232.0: -14.5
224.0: -14.8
